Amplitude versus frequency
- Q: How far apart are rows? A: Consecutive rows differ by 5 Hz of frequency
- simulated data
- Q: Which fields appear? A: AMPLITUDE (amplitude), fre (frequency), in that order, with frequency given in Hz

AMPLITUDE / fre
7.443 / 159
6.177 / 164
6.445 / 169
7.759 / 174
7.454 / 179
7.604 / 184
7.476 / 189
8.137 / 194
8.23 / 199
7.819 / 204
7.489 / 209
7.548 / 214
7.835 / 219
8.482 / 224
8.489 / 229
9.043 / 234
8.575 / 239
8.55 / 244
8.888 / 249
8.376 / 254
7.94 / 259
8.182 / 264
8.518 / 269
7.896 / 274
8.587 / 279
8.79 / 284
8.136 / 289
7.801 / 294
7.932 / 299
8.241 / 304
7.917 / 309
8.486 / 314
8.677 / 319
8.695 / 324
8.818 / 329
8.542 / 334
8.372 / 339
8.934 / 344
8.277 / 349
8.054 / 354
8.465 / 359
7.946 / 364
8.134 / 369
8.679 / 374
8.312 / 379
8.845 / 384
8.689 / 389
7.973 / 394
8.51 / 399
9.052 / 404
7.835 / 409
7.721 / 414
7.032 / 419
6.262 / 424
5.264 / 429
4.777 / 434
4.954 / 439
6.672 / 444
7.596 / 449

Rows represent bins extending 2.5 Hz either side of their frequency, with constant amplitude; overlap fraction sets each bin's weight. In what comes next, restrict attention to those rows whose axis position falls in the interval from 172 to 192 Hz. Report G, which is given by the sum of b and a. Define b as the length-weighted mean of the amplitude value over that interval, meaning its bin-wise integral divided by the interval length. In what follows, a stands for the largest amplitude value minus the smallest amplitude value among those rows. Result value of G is 7.9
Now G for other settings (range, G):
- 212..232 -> 9.1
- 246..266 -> 9.3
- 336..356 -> 9.3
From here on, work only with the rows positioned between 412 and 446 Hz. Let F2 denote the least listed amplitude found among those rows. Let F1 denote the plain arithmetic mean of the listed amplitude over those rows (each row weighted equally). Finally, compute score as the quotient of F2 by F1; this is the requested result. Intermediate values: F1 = 6.1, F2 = 4.777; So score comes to 0.78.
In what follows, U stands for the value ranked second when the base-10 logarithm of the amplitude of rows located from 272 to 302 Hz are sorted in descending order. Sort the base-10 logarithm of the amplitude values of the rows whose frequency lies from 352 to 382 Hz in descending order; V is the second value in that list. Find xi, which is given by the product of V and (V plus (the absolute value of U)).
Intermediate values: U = 0.9338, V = 0.928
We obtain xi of 1.73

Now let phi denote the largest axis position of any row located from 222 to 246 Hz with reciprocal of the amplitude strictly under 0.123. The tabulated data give 244 Hz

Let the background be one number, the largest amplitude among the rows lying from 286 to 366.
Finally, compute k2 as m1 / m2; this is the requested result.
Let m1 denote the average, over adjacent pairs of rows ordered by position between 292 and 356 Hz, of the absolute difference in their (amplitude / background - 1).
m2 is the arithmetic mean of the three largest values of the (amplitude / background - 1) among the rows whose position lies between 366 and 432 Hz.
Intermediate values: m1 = 0.0331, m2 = -0.0081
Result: -4.1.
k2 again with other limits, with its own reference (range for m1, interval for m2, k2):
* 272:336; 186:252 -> -3.2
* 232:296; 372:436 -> -5.6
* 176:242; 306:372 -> -2.7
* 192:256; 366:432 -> -4.3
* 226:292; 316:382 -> -3.6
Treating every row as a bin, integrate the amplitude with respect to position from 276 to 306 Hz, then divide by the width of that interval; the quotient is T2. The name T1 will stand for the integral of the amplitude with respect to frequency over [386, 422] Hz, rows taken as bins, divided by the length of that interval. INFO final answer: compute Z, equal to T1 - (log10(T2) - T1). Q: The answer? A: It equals 15.3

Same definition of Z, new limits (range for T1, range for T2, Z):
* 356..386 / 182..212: 15.9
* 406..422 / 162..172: 14.3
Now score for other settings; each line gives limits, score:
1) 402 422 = 0.89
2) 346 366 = 0.97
